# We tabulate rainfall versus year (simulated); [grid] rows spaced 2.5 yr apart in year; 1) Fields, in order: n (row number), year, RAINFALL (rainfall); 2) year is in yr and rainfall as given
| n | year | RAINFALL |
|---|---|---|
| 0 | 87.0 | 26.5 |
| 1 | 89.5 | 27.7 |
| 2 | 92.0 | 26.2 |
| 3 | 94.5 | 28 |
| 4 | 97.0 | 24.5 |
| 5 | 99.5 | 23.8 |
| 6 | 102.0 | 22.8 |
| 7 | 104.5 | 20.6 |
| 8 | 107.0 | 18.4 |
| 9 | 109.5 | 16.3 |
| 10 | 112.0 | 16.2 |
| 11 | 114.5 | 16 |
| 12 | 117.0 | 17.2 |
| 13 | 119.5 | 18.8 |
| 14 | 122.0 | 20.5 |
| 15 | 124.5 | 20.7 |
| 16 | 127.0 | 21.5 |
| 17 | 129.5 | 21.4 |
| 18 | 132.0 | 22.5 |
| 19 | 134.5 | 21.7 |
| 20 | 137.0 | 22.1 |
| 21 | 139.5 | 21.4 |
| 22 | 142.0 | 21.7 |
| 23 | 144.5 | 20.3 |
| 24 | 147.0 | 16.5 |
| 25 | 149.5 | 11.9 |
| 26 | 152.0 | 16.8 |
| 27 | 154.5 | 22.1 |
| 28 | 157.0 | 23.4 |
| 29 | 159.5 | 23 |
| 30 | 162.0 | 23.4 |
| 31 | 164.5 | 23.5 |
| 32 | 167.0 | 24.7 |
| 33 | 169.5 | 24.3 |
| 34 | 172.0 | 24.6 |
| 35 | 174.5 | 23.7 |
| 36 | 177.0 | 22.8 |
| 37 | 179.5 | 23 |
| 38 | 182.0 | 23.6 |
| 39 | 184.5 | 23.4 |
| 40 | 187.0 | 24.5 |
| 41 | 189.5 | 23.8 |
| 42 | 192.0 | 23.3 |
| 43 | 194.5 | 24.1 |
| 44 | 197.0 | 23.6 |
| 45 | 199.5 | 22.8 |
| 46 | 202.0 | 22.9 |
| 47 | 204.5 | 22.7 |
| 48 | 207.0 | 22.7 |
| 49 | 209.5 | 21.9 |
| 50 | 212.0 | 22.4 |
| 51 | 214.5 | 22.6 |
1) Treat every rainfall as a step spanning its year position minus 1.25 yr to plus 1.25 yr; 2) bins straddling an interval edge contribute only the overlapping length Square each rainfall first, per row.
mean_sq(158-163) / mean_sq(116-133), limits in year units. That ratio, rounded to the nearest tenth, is 1.3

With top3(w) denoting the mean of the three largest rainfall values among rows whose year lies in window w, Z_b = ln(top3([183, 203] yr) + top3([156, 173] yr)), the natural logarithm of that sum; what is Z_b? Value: 3.88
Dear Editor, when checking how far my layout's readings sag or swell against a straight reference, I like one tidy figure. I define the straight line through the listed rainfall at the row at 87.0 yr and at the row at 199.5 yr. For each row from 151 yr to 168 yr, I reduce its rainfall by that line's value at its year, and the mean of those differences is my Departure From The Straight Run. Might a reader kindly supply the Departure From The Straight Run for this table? -2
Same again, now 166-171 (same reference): 1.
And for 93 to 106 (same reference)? -2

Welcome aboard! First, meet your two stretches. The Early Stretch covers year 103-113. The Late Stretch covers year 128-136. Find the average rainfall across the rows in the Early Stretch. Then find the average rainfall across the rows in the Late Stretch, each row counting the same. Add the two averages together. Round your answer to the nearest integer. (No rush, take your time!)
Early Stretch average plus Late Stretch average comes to 40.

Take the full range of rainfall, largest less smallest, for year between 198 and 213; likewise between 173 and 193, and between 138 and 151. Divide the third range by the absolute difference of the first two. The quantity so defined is 14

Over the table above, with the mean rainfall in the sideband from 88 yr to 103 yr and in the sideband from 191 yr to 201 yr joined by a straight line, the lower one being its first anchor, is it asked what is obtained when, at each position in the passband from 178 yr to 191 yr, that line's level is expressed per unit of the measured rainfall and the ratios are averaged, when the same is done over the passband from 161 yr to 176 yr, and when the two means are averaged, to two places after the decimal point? 1.00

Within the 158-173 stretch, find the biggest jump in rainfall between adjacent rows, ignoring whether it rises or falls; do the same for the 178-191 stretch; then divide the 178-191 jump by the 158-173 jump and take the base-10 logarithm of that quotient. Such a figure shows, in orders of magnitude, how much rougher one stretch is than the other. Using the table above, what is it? 0.0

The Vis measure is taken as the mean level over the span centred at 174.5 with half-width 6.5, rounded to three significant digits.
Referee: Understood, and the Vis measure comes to 23.7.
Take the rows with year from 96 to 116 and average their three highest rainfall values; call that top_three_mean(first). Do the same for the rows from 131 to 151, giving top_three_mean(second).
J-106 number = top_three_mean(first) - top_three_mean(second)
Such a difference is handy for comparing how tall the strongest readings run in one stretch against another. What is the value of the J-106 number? 2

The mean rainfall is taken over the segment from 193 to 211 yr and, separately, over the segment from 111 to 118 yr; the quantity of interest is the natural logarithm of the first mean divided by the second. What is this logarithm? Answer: 0.33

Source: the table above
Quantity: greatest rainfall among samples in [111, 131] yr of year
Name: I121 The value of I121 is 21.5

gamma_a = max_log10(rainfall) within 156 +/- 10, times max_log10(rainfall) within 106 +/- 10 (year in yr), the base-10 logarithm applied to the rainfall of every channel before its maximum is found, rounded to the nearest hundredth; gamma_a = 1.90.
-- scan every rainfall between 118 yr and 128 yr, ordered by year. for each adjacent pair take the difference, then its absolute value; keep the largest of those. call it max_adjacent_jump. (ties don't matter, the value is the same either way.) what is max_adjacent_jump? 1.7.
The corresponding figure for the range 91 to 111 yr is 3.5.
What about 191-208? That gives 0.8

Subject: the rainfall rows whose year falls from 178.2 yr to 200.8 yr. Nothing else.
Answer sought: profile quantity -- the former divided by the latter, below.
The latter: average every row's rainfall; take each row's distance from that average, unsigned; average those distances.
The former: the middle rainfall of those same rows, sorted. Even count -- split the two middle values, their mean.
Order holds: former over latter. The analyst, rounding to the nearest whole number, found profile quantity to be 60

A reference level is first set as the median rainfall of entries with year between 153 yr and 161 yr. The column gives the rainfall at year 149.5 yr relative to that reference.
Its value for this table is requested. -11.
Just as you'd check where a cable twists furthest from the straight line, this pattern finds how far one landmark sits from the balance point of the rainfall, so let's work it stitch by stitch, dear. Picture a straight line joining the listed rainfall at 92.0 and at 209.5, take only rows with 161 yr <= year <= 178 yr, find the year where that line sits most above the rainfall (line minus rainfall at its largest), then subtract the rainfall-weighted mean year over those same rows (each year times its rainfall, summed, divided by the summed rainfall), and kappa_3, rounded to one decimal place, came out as 7.5 yr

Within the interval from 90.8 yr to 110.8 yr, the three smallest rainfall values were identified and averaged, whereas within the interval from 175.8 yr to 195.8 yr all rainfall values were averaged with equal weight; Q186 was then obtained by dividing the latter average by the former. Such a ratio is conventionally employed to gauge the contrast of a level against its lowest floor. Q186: 1.3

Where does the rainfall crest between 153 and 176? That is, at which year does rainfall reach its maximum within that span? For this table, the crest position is 167.0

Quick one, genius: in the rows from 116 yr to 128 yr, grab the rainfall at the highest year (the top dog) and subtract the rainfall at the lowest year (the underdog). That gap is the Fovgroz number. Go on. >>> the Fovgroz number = 4.3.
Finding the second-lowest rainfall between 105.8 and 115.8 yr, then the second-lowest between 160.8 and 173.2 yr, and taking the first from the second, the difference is 7.3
